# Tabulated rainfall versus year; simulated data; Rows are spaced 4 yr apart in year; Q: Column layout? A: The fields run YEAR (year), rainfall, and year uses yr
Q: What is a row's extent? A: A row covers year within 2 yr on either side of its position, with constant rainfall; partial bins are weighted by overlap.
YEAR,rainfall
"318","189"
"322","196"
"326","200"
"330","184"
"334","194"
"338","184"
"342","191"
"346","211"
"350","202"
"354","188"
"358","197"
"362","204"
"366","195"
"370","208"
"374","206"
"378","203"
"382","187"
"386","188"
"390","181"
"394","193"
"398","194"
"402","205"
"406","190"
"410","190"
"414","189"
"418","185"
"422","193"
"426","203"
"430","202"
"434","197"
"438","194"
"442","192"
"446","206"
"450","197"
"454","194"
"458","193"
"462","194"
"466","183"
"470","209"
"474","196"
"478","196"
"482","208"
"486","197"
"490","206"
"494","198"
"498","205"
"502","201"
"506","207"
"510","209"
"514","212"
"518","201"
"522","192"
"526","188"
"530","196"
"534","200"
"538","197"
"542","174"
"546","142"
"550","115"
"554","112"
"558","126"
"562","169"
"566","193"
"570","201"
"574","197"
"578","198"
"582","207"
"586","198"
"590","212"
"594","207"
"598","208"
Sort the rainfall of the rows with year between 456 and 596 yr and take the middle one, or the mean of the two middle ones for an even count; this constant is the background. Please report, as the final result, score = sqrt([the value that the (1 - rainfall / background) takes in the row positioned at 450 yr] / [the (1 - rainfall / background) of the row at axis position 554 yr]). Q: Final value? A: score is 0.0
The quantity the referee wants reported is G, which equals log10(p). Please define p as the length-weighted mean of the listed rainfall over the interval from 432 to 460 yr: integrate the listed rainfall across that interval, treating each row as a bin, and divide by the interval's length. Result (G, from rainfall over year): 2.29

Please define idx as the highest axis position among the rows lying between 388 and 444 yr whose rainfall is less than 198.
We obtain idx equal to 442 yr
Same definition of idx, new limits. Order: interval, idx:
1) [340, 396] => 394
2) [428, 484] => 478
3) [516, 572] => 566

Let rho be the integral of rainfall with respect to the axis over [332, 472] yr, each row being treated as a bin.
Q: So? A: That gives 27368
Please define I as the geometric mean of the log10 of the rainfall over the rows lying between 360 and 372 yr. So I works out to 2.31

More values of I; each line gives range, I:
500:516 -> 2.32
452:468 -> 2.28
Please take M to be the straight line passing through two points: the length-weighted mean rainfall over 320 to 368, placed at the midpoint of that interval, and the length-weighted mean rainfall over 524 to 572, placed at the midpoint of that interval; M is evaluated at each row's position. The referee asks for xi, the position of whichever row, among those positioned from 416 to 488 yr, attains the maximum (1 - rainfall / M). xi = 418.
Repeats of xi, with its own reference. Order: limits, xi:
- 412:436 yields 418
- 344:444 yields 390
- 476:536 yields 526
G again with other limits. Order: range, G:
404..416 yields 2.28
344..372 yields 2.30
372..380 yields 2.31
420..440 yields 2.30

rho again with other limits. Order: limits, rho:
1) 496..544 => 9528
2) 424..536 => 22304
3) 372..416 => 8504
